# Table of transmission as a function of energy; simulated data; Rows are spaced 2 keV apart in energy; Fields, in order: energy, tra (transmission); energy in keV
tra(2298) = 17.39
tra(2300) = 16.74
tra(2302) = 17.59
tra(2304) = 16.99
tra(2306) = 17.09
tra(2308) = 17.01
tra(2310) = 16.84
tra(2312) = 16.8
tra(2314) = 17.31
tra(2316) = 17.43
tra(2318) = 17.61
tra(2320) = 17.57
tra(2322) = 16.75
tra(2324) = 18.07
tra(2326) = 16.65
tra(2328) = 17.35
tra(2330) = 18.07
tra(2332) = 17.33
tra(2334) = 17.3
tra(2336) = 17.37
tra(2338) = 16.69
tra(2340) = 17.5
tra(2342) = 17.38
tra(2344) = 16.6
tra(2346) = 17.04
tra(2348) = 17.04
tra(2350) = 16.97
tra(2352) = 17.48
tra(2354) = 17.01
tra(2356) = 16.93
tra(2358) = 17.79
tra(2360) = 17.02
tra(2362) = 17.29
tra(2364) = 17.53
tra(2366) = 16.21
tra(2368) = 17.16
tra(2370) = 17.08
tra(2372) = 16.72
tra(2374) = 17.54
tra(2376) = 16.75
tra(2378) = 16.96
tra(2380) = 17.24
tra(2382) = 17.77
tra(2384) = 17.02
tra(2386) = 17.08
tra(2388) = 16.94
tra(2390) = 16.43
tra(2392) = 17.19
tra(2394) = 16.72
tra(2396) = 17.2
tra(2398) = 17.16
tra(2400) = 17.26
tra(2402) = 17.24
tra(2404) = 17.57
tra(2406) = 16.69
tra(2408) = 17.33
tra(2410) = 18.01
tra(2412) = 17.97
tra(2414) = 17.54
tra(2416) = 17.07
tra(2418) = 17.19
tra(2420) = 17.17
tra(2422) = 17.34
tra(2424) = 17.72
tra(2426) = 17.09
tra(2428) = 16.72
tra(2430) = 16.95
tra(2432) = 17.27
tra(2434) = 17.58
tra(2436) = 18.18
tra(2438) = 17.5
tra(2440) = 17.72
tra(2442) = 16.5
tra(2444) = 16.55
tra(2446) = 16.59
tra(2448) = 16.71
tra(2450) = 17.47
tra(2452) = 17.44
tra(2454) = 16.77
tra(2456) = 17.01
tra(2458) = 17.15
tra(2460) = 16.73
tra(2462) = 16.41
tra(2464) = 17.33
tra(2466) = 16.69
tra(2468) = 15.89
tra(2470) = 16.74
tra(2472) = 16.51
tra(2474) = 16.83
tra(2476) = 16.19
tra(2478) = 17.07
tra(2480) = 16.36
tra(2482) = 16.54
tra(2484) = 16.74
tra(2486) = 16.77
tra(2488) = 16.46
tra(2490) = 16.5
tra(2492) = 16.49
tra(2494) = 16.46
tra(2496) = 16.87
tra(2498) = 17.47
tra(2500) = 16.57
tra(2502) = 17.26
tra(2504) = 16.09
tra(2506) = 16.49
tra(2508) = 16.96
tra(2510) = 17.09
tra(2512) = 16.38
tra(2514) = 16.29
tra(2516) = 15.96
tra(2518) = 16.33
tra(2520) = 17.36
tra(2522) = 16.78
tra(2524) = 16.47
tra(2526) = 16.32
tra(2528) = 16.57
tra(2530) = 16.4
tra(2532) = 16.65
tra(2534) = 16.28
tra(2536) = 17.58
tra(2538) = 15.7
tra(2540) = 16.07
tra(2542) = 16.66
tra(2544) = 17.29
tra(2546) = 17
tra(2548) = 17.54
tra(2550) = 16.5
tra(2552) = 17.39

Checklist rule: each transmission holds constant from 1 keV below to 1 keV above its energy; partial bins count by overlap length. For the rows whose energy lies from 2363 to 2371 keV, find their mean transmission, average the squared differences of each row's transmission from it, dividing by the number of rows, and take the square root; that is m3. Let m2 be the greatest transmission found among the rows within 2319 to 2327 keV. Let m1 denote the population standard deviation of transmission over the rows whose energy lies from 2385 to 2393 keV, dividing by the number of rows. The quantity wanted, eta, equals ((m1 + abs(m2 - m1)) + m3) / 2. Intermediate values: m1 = 0.29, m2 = 18.07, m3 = 0.48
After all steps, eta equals 9.3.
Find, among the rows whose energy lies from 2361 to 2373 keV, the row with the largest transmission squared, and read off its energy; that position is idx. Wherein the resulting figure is 2364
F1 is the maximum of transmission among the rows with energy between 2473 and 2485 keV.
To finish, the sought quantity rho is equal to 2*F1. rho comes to 34.1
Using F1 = 17.07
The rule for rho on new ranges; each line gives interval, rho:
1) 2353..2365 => 35.6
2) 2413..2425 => 35.4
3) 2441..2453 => 34.9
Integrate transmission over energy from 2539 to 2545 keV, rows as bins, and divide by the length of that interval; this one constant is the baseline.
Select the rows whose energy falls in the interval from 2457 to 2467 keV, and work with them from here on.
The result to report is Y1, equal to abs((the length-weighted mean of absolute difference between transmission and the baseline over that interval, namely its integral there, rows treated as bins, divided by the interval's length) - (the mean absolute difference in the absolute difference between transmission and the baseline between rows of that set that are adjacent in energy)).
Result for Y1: 0.12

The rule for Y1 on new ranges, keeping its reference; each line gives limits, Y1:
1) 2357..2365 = 0.31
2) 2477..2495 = 0.13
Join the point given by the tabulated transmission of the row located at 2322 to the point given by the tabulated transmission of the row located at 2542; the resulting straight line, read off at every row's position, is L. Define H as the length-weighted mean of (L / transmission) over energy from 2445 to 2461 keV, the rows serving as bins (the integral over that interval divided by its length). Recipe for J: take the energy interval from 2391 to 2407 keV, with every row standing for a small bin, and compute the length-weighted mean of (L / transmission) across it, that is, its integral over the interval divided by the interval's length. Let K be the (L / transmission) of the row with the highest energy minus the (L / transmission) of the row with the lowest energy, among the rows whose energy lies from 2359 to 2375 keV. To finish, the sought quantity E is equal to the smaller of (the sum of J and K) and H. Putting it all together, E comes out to 0.947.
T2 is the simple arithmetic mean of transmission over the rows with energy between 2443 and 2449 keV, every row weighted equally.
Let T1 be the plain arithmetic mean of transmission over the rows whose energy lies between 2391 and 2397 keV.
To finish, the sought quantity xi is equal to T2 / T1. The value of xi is 0.98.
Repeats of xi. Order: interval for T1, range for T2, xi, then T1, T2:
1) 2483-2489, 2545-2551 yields 1.02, 16.7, 17.0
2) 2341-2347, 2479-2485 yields 0.97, 17.0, 16.5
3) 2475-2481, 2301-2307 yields 1.04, 16.5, 17.2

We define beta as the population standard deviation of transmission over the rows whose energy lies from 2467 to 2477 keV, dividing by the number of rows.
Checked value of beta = 0.35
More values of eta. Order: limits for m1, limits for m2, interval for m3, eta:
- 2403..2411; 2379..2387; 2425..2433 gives 9.0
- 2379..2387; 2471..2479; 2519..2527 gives 8.7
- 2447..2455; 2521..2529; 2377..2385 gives 8.5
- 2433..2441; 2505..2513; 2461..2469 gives 8.8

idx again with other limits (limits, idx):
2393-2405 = 2404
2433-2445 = 2436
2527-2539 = 2536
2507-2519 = 2510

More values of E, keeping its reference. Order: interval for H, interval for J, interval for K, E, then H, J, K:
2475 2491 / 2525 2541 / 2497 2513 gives 1.007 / 1.01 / 1.01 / 0.063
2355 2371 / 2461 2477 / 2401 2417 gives 0.978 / 0.98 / 1.01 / 0.009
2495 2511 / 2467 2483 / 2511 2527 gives 0.990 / 0.99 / 1.01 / 0.003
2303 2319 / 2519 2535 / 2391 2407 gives 0.978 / 0.98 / 1.00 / 0.029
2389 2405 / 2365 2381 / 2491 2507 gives 0.978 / 0.98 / 0.99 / 0.000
